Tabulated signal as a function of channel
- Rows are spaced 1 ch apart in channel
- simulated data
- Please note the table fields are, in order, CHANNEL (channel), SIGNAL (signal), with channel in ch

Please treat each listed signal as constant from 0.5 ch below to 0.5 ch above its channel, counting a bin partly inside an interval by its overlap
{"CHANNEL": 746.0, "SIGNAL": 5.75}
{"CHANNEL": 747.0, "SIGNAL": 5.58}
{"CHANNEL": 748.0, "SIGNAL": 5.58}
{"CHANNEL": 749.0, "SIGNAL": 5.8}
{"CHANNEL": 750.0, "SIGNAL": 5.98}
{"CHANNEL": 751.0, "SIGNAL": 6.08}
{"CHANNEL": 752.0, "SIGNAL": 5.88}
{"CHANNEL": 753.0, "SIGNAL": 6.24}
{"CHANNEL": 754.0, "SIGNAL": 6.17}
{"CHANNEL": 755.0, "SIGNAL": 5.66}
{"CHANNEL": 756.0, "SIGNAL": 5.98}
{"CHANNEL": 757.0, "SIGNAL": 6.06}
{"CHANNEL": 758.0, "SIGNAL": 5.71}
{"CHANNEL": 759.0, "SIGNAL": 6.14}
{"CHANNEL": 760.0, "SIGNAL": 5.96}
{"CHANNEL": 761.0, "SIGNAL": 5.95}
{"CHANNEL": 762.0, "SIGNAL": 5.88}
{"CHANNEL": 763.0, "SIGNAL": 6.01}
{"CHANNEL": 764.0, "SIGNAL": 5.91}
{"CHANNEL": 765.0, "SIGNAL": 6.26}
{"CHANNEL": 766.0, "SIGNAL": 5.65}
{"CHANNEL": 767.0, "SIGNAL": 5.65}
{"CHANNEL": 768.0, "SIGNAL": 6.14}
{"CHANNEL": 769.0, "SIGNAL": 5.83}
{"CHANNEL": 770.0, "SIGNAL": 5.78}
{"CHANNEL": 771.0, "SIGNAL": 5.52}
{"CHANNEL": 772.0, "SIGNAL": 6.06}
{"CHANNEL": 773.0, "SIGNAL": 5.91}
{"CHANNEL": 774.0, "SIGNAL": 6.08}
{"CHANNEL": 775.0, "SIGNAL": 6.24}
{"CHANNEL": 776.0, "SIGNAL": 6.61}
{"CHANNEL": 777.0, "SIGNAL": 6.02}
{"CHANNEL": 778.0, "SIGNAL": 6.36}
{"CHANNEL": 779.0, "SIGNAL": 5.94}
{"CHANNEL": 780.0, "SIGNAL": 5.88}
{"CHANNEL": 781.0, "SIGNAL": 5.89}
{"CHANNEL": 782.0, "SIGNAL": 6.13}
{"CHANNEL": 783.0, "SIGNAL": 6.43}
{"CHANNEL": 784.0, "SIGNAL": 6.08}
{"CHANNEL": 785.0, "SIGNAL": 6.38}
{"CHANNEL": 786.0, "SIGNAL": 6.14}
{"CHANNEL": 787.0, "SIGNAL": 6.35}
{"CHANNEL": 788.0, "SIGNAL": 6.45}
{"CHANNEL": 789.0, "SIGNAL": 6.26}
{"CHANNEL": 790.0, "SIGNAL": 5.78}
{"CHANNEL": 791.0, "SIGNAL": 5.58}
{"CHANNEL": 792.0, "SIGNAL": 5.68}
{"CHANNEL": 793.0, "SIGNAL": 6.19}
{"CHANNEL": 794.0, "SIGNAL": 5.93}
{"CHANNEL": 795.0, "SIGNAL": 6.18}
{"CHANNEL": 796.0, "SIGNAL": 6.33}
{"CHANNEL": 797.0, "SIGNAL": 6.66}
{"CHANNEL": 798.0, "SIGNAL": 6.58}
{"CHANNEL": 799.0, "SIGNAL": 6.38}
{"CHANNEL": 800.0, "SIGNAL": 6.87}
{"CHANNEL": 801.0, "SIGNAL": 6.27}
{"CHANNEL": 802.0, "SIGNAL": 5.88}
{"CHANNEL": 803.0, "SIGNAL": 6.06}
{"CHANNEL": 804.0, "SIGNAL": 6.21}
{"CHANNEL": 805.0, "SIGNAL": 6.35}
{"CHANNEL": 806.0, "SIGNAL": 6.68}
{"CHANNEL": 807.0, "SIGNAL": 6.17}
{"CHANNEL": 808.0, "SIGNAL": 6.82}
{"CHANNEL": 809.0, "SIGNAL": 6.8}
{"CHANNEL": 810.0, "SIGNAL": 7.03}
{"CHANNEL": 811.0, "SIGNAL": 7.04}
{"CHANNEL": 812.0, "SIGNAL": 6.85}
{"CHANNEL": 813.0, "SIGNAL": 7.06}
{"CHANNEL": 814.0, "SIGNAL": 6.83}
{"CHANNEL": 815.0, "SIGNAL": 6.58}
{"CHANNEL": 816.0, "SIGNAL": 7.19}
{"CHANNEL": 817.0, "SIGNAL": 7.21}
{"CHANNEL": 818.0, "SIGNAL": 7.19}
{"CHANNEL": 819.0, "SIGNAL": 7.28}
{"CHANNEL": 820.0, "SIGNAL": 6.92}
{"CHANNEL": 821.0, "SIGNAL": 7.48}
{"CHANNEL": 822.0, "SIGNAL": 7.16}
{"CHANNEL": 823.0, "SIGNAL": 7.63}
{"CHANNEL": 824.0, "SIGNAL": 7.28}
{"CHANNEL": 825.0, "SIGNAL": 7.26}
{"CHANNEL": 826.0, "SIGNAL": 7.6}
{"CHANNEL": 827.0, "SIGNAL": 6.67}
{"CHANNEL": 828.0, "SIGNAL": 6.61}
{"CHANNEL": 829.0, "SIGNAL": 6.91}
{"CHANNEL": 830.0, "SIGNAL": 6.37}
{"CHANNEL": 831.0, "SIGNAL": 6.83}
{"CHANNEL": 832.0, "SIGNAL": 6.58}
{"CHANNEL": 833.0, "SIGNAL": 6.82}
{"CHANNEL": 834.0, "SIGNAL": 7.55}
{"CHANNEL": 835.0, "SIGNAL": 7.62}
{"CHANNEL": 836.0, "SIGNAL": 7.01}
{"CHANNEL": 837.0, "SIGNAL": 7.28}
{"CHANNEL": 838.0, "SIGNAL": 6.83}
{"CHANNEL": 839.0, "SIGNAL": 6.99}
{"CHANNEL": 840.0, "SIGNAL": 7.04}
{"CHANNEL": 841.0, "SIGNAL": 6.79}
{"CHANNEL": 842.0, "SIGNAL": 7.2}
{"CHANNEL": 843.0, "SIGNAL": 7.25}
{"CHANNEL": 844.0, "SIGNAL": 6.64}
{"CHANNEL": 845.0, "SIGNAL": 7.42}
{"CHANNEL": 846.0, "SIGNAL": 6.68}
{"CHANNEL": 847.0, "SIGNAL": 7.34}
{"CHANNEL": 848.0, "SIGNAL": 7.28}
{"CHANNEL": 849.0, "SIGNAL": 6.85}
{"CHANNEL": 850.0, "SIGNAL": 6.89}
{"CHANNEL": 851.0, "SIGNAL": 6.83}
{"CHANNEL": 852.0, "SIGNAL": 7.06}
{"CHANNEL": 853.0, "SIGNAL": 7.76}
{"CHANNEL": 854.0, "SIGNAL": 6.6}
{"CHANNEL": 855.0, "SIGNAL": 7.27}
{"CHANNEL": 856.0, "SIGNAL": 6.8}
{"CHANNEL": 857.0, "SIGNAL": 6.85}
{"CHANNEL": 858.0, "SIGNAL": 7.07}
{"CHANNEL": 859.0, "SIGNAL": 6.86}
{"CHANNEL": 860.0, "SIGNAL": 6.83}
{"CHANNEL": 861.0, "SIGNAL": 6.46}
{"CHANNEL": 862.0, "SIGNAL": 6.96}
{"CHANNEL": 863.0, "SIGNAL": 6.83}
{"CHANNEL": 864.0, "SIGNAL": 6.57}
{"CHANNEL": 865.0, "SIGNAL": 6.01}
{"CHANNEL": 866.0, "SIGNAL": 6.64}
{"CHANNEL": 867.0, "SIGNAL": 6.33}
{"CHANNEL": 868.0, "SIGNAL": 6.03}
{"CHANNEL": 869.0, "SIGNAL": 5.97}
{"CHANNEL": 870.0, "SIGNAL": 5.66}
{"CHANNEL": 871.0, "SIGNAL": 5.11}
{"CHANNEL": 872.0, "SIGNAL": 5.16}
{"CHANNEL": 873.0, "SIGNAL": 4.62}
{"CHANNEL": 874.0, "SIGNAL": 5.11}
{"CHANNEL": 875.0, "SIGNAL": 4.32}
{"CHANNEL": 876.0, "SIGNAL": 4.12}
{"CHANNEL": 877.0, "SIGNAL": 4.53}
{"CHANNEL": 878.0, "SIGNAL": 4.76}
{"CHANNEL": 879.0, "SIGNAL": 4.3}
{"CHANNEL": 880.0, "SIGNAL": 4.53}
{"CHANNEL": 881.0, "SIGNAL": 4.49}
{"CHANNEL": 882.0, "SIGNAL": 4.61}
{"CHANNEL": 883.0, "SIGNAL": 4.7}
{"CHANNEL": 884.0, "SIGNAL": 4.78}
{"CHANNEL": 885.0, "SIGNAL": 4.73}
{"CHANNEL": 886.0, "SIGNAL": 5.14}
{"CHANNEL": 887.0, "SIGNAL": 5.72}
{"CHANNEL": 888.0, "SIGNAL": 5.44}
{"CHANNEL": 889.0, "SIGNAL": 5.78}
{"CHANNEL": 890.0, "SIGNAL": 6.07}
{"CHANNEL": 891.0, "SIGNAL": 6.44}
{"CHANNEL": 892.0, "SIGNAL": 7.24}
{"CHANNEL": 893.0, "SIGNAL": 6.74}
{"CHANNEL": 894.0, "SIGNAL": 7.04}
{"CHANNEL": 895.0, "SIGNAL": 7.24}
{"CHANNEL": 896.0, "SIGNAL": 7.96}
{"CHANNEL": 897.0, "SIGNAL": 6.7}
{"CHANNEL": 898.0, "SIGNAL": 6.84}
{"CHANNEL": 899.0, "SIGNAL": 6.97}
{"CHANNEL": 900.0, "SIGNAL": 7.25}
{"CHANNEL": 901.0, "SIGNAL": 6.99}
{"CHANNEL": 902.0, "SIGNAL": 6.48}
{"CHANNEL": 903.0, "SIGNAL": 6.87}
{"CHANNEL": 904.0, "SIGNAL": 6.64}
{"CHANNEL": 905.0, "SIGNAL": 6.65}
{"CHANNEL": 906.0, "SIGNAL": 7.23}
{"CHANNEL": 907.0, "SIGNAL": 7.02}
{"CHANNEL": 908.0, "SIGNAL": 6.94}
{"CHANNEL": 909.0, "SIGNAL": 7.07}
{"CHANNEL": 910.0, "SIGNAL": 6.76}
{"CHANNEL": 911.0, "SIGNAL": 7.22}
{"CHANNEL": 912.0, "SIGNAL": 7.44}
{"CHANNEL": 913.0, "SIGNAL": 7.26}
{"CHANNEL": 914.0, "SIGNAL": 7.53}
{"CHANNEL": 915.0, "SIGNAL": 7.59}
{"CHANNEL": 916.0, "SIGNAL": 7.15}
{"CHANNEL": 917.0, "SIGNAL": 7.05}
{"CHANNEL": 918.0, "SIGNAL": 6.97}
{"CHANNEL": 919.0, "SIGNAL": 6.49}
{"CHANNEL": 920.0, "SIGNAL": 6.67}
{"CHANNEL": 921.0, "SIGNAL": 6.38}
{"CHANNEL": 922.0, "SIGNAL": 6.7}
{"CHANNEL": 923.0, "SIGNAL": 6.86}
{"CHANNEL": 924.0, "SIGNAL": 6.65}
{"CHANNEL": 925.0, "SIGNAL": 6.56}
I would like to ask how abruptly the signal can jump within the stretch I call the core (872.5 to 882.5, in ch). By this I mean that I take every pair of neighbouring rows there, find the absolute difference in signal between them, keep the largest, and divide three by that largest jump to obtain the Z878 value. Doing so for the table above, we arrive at 3.8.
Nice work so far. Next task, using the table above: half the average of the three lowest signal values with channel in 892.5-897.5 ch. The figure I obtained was 3.41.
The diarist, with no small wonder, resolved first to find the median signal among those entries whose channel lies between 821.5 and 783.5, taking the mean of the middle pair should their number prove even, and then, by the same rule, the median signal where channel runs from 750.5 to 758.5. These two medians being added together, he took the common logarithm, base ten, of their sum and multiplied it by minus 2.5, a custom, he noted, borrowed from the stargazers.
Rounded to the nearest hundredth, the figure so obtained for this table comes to -2.74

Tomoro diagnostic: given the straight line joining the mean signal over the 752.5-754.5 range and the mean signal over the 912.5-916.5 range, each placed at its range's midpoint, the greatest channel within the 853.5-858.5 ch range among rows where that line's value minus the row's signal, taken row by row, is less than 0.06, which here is 858.0 ch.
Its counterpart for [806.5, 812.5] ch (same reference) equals 812.0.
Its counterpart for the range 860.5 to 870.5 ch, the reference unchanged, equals 862.0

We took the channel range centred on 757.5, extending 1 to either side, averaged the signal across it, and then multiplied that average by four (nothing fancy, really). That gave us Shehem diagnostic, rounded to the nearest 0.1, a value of 23.5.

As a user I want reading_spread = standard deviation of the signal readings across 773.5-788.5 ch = 0.22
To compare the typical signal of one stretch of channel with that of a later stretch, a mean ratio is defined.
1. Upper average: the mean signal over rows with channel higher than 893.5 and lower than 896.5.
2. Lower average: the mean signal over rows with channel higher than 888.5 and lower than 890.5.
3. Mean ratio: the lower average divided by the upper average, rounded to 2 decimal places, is 0.80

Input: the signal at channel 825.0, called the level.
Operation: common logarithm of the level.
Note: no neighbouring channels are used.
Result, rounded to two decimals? 0.86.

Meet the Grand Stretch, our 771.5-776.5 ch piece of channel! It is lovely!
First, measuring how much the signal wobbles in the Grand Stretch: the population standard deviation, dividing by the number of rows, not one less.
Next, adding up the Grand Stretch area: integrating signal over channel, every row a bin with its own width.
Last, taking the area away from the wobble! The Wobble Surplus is -30.7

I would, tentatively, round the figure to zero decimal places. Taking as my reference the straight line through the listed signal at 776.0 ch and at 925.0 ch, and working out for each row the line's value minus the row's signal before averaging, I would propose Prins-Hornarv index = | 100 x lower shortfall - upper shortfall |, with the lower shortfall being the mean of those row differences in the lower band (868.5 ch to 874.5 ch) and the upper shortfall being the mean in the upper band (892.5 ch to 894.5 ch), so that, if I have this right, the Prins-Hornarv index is 131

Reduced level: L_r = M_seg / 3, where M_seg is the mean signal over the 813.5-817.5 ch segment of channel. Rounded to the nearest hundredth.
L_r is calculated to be 2.32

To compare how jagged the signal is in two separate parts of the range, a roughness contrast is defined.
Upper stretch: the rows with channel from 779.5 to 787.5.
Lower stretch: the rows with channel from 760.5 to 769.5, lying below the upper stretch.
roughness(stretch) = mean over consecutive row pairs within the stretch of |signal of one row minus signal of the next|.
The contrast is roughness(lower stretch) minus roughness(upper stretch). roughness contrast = 0.02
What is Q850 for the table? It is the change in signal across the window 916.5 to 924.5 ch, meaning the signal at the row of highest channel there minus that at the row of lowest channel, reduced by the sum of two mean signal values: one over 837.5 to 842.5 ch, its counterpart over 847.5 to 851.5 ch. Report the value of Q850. -14.3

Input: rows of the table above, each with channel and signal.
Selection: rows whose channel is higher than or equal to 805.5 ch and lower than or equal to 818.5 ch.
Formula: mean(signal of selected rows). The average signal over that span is 6.9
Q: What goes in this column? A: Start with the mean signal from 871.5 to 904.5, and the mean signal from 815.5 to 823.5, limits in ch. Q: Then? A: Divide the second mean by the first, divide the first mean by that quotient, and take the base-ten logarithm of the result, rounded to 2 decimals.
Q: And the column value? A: 0.66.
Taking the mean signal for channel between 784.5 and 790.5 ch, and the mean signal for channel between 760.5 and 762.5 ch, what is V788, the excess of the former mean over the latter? 0.3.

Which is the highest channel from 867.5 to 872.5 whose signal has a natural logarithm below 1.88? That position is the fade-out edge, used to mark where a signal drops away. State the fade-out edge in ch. 872.0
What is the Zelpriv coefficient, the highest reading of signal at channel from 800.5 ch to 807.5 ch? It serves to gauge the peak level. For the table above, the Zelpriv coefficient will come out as 6.68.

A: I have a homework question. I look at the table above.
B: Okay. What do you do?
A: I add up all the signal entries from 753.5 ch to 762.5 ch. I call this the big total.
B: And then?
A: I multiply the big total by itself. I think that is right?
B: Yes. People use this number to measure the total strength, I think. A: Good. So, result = 2863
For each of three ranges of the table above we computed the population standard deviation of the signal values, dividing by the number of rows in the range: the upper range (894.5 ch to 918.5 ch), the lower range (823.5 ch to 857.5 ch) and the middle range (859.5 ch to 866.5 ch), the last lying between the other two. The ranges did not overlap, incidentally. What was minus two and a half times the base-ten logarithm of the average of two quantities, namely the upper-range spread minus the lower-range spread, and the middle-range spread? 2.1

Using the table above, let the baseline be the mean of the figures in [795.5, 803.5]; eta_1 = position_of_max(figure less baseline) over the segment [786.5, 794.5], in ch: 788.0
